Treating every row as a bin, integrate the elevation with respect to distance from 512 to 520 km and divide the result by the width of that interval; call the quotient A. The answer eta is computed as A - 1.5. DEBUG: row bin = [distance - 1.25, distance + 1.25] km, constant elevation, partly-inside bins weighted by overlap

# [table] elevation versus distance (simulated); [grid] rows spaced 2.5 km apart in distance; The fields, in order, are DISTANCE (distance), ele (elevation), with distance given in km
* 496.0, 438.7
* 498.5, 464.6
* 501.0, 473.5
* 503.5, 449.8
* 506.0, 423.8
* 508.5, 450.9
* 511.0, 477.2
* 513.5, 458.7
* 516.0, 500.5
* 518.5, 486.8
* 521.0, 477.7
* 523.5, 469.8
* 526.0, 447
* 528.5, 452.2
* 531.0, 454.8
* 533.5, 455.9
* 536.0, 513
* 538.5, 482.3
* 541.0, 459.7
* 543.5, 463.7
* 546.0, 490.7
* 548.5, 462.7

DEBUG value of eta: 480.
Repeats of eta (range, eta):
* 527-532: 452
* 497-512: 454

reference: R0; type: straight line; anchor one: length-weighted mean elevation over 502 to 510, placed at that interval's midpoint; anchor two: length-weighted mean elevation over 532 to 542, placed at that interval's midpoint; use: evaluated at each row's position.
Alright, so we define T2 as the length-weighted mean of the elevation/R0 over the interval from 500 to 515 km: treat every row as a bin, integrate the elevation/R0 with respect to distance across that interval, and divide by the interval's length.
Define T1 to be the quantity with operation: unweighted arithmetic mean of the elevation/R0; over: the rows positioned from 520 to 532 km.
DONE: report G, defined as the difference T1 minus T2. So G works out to -0.035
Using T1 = 0.99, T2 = 1.02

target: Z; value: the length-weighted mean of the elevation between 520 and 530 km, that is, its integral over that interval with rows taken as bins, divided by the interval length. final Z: 461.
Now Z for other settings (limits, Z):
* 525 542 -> 467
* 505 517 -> 462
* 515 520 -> 493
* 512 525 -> 478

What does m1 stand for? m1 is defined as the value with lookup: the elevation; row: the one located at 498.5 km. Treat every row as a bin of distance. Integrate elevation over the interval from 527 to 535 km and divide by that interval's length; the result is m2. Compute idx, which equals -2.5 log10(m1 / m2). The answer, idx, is -0.02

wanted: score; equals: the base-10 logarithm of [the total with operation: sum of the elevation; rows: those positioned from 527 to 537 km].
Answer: 3.27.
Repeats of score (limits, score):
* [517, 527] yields 3.27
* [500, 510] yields 3.25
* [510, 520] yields 3.28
